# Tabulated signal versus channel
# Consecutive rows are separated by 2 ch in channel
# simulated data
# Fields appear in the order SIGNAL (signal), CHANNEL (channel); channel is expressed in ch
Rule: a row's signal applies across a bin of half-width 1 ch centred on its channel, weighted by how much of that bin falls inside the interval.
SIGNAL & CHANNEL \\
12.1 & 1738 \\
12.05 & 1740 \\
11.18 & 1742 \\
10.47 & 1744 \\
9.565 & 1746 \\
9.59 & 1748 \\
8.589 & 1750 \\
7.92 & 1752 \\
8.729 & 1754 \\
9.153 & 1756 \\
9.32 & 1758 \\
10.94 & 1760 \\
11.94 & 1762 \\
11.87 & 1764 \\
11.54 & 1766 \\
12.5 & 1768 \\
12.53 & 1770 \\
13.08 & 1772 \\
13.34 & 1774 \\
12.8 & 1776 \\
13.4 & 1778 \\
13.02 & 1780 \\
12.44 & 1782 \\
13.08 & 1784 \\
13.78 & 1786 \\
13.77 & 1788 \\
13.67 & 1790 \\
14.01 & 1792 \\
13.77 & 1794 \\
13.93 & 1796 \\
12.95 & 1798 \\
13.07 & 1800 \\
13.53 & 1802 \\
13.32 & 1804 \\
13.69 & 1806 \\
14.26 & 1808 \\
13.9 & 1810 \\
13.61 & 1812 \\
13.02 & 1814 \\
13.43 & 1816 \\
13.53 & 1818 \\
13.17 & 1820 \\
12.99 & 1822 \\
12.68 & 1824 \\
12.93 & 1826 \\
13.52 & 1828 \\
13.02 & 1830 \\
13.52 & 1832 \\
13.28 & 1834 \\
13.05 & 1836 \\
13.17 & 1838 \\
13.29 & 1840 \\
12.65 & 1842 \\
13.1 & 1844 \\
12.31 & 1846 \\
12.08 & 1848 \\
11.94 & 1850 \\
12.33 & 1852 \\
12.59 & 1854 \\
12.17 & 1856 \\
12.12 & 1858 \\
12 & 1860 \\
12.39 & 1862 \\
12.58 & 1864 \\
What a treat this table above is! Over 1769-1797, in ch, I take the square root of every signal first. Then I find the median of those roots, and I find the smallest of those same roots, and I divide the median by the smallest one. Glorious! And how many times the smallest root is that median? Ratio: 1.037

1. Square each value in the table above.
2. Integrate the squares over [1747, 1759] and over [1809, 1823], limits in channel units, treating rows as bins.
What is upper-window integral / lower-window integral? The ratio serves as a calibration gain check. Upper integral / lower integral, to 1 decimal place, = 2.6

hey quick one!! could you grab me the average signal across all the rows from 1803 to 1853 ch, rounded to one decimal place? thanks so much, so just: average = 13.1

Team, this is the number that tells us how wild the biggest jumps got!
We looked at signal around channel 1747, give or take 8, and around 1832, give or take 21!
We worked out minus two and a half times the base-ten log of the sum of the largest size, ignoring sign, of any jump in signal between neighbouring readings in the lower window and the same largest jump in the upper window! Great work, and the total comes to -0.63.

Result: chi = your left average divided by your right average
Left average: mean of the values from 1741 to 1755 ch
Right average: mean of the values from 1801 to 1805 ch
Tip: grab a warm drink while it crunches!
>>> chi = 0.70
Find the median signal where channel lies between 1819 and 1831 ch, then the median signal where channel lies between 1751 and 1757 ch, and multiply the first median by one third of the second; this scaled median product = 38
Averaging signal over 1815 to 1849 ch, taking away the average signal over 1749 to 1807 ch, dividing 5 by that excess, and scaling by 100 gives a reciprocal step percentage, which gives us 643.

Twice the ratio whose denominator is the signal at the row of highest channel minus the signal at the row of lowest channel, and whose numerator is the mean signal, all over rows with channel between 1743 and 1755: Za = -11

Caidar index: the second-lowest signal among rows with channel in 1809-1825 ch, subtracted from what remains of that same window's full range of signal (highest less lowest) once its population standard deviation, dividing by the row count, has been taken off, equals -12.1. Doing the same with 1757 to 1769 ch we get -8.8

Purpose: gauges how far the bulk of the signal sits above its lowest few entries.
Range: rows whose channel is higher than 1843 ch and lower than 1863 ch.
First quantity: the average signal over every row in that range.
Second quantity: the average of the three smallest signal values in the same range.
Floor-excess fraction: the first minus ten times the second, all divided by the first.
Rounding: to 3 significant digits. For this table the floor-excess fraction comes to -8.76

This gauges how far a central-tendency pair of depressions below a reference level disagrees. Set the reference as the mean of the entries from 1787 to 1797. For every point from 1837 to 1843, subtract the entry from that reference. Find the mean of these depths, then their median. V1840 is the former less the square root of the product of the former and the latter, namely 0.07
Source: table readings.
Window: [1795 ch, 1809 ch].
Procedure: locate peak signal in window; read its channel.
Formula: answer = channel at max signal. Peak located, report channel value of 1808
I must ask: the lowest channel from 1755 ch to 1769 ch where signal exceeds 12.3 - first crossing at 1768 ch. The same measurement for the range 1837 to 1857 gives 1838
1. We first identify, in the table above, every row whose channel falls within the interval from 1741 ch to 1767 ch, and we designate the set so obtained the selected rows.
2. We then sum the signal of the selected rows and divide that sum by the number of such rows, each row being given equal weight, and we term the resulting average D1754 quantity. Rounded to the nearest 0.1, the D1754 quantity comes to 10.1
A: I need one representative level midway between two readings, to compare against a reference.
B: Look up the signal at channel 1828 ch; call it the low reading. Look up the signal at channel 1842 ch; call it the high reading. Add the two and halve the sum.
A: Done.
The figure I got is 13.1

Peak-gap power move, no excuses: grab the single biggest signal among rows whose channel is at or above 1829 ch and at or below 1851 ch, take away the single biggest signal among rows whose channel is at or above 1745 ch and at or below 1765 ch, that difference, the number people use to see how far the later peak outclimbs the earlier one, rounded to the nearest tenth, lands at 1.6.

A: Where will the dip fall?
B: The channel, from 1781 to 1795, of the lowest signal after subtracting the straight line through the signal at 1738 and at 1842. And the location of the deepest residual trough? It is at 1782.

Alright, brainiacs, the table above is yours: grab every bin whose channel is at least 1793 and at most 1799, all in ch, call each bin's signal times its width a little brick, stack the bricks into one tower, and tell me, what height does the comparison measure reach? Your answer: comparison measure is 81.3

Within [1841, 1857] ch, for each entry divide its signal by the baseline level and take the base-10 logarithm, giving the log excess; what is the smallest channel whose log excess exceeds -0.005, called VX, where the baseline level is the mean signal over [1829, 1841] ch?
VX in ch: 1844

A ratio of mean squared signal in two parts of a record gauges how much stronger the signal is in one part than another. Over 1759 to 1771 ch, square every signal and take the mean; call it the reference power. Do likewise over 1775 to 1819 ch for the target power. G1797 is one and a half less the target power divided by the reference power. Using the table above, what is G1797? 0.22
